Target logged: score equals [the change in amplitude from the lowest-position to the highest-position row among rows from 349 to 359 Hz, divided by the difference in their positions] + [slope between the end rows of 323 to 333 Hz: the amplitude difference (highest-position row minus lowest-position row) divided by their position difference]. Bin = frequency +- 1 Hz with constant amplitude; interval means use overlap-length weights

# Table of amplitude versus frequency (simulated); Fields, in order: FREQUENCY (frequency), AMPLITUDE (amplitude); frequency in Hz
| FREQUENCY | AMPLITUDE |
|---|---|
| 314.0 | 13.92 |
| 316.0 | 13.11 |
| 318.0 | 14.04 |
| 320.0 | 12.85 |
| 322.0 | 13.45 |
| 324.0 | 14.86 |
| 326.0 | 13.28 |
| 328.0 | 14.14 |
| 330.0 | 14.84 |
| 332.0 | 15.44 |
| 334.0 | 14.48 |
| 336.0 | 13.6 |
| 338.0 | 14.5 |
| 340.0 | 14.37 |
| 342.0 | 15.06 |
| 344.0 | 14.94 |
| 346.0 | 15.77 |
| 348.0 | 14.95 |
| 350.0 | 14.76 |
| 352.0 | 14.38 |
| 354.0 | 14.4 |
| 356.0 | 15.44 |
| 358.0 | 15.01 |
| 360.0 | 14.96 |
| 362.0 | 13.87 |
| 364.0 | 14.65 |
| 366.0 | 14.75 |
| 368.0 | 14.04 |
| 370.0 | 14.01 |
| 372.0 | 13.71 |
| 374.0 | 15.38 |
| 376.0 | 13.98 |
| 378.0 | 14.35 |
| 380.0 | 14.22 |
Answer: 0.10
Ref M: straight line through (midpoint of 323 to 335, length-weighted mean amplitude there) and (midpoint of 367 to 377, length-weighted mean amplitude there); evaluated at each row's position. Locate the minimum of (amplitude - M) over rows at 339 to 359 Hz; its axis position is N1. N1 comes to 340.0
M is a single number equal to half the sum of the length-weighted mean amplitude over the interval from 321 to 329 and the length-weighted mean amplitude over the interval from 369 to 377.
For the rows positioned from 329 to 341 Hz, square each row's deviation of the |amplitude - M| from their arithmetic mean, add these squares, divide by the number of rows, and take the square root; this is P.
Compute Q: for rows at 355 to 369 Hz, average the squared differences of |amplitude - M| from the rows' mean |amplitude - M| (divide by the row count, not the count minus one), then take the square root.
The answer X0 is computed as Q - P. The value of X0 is 0.04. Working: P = 0.36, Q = 0.40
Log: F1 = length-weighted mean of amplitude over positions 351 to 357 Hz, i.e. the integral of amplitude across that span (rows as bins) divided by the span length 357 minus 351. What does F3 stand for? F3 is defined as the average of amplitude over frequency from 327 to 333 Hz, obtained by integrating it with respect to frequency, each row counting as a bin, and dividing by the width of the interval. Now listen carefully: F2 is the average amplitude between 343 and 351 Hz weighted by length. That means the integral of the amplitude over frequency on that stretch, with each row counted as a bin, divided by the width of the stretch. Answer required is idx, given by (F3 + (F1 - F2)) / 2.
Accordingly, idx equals 7.22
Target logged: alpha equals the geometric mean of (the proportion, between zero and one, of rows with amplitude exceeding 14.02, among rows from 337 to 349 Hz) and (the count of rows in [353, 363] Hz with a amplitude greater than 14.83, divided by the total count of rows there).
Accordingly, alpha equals 0.77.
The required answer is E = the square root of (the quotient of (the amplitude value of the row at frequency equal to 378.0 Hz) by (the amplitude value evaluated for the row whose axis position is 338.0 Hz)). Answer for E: 0.99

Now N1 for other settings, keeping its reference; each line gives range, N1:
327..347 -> 336.0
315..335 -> 320.0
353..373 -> 372.0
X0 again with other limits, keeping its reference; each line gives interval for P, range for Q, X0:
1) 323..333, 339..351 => 0.00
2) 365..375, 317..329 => -0.02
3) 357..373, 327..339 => 0.10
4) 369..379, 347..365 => -0.09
